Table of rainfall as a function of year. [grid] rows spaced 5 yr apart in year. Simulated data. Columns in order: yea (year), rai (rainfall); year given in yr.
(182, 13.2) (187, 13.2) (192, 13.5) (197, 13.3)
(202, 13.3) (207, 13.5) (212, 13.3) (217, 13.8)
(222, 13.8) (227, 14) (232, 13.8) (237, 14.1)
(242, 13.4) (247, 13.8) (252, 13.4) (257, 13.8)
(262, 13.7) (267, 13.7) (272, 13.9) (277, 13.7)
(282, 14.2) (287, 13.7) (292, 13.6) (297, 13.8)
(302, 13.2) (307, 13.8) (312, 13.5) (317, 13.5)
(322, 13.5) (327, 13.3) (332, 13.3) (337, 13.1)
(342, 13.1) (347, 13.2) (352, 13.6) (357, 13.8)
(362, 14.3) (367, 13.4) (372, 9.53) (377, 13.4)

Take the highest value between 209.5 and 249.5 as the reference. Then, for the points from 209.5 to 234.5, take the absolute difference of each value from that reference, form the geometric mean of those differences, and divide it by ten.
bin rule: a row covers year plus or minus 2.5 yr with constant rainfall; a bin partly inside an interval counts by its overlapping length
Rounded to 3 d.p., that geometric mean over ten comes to 0.029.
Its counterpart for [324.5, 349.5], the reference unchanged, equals 0.090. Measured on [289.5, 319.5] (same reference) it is 0.049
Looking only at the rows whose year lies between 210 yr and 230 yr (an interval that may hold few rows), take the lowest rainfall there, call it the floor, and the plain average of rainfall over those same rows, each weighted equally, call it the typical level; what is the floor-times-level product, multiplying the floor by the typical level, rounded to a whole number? 183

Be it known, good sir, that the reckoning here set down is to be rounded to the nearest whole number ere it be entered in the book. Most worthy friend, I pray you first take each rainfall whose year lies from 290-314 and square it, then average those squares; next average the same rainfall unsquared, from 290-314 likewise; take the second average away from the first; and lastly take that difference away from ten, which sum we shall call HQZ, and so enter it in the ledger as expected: -161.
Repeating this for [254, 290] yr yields -167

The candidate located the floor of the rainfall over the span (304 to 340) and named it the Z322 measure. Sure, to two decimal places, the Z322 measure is 13.10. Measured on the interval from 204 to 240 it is 13.30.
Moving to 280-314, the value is 13.20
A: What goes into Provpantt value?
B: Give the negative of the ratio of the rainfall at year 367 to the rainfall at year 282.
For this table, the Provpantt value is -0.94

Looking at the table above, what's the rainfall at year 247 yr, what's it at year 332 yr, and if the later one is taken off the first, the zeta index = 0.50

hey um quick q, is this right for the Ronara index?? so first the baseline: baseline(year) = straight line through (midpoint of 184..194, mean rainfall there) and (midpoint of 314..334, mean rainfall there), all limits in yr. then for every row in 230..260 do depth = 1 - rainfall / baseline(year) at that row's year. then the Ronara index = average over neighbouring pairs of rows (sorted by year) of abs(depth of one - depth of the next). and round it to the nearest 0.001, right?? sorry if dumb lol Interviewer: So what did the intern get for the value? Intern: 0.033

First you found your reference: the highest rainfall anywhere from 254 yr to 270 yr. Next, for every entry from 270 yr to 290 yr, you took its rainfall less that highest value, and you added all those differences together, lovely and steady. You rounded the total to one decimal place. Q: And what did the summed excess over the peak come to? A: 0.3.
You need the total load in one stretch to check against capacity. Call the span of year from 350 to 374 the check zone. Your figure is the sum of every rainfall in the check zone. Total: 64.6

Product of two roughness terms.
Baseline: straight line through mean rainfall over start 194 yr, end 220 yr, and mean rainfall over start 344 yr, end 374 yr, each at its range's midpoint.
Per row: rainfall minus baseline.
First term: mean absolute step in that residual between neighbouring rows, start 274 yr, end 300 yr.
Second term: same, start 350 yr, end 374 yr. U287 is 0.44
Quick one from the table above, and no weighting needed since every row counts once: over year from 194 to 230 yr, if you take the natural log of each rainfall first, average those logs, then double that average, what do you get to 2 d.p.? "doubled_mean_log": 5.22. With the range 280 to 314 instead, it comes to 5.23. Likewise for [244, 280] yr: 5.24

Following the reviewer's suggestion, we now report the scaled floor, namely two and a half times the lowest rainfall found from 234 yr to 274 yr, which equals 33.5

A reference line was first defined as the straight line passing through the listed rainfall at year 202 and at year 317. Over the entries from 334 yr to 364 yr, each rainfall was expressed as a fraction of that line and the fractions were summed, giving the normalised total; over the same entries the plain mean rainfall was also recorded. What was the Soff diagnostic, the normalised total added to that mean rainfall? 19.5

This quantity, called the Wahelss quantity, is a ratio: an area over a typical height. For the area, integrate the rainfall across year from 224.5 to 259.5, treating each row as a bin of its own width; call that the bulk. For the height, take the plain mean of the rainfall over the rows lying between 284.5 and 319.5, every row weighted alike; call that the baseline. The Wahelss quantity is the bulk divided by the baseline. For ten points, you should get 35.4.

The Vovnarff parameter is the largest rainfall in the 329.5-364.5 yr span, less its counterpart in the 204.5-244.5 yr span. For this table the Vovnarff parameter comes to 0.2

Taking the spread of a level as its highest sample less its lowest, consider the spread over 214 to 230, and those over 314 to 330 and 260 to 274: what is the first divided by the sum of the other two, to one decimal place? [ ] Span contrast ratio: 0.5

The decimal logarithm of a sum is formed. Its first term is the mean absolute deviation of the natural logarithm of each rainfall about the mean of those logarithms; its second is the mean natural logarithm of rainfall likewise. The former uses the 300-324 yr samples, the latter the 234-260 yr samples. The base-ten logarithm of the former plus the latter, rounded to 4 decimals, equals 0.4193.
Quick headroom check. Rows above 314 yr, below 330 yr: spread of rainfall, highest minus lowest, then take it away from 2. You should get 1.80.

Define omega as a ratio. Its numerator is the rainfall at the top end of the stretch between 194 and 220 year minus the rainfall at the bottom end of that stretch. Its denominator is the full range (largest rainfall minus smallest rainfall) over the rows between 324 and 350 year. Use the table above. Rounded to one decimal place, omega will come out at 2.5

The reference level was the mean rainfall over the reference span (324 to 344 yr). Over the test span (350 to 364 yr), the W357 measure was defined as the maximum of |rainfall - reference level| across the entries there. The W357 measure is 1.1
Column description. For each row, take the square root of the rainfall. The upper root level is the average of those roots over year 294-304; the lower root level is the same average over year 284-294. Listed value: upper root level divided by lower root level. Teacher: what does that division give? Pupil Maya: 0.994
